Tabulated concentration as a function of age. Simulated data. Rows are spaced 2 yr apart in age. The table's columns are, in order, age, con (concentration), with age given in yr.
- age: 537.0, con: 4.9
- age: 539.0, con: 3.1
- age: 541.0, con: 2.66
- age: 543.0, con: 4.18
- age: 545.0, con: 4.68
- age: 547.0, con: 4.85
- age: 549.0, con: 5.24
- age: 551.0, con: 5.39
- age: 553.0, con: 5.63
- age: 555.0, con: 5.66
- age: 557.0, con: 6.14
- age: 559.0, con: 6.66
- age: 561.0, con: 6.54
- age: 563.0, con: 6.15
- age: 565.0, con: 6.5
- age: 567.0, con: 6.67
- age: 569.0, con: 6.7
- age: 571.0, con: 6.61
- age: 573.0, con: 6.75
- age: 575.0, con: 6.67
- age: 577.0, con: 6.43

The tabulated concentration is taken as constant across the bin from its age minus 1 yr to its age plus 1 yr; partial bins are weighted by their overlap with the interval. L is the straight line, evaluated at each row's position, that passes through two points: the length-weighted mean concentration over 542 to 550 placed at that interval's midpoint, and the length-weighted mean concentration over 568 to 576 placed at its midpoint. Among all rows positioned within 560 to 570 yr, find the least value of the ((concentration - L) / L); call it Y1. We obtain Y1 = 0.02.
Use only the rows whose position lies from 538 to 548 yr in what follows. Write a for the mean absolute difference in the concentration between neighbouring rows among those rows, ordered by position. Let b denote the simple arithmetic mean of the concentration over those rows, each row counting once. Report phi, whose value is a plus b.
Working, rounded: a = 0.66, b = 3.9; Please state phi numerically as 4.6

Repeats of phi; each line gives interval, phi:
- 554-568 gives 6.7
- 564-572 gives 6.7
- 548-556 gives 5.6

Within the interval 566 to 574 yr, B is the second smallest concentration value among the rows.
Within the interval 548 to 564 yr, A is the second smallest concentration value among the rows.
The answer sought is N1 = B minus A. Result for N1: 1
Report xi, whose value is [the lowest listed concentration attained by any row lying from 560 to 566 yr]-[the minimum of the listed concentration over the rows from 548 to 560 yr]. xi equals 0.9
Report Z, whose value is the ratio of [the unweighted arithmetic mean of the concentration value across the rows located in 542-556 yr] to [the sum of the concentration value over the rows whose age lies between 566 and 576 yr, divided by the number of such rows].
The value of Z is 0.76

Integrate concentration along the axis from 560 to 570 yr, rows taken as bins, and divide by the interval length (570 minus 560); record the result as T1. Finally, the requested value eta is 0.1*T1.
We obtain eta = 0.65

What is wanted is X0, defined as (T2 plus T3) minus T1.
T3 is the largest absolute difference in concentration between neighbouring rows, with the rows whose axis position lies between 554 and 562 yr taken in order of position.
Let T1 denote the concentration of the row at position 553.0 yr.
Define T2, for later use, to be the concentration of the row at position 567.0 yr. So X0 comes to 1.6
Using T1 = 5.63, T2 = 6.67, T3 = 0.52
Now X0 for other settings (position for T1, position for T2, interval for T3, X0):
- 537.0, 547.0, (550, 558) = 0.4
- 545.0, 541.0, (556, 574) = -1.5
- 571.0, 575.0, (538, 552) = 1.6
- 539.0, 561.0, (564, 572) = 3.6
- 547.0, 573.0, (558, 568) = 2.3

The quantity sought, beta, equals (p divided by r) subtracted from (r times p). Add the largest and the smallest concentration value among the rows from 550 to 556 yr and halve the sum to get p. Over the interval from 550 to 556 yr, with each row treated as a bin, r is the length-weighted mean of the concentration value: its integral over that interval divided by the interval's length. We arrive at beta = 30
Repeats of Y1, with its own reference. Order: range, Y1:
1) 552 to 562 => 0.05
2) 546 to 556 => 0.01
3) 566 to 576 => -0.03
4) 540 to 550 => -0.39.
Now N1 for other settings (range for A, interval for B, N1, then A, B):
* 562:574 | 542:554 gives -2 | 6.5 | 4.68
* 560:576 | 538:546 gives -3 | 6.5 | 3.1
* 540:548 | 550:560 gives 1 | 4.18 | 5.63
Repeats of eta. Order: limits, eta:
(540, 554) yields 0.47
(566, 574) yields 0.67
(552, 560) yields 0.60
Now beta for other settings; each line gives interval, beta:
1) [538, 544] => 10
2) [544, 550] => 23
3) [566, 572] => 43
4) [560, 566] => 40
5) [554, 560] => 37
